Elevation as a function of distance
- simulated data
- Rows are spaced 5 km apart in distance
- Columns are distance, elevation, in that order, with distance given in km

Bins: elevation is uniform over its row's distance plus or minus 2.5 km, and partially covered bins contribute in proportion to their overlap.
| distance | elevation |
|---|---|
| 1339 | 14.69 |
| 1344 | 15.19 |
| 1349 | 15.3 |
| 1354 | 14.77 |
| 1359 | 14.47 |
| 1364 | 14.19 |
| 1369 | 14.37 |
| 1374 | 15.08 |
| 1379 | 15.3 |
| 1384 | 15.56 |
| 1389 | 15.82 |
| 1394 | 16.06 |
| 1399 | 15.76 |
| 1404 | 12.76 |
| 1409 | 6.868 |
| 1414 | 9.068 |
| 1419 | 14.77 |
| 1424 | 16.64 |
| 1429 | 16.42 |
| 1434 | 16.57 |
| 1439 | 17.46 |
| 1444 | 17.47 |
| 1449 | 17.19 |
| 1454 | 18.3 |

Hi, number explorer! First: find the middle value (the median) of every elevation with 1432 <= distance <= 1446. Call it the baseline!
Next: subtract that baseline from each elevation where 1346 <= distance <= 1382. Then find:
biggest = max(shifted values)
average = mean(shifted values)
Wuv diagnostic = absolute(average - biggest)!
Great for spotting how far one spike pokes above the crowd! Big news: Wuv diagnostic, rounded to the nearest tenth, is 0.5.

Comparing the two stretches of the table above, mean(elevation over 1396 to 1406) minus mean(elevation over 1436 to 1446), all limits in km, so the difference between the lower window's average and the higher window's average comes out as -3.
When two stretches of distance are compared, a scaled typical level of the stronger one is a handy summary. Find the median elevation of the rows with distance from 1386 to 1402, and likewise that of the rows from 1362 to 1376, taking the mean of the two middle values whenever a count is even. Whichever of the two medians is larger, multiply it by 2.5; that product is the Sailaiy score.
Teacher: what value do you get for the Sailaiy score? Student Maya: 40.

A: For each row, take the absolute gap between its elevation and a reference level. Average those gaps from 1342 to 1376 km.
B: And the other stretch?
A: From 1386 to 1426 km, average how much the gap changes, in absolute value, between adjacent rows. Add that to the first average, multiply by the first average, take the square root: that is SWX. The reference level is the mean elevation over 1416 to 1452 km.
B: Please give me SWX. 2.9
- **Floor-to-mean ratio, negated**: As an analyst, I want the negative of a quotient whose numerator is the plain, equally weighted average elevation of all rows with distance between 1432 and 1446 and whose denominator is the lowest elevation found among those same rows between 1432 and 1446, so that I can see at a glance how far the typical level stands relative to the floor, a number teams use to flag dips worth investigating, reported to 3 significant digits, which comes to -1.04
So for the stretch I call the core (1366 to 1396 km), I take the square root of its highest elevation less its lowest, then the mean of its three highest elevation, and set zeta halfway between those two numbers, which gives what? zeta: 8.6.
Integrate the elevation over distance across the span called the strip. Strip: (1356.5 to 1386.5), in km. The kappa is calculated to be 445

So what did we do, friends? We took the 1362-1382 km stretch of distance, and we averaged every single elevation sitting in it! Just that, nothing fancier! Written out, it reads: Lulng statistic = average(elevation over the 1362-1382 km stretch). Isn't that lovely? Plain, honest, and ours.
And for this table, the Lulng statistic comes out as 15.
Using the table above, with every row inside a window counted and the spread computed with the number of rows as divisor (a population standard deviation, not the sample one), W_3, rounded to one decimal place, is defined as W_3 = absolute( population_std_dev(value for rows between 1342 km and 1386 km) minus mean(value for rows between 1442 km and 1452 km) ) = 16.9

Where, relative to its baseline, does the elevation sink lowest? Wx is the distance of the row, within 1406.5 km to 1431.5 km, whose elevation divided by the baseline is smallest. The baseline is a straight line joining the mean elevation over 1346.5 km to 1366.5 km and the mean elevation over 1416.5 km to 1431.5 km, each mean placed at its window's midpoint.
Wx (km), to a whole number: 1409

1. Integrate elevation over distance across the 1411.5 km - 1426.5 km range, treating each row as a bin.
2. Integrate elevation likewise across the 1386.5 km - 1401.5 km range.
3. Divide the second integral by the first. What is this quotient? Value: 1.2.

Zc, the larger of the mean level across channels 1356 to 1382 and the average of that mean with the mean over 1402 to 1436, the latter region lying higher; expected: 14.7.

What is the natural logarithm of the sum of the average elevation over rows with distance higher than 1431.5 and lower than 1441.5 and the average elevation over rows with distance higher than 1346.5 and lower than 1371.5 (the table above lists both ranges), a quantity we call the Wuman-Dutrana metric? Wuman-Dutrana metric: 3.45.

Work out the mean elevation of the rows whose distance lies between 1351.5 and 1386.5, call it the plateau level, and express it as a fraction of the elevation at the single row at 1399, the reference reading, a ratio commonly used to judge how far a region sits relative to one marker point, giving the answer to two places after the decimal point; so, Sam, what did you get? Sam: 0.94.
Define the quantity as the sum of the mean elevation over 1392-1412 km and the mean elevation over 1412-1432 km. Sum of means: 27.1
